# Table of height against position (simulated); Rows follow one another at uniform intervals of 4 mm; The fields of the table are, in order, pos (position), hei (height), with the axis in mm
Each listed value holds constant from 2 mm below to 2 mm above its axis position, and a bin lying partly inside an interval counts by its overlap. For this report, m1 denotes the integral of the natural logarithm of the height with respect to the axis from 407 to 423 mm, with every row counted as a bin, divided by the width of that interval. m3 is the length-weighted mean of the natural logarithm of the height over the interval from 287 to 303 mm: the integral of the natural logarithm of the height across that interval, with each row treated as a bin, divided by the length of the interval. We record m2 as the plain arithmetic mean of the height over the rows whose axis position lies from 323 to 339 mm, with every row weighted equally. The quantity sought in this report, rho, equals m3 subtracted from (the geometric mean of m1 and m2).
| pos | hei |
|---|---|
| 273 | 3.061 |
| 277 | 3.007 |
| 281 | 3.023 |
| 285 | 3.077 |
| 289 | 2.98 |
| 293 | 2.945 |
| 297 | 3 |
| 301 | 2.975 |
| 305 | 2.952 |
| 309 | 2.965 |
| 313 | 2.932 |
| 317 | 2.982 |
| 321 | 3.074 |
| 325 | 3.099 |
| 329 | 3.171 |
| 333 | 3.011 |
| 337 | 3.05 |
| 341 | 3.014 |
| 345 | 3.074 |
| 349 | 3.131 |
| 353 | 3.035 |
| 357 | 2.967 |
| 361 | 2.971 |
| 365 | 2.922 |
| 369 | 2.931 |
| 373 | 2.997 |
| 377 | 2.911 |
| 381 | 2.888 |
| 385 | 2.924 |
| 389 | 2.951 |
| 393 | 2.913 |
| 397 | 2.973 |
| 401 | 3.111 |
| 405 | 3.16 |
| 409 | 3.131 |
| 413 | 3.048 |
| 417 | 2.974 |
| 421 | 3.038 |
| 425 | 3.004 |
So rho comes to 0.763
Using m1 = 1.11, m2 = 3.08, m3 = 1.09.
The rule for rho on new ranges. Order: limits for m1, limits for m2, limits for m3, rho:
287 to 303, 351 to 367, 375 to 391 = 0.730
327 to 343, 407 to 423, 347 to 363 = 0.739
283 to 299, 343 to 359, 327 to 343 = 0.712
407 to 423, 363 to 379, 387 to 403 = 0.716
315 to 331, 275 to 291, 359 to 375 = 0.760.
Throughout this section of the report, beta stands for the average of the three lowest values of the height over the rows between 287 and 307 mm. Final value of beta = 2.96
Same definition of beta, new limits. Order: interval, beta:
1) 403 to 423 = 3.02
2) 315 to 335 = 3.02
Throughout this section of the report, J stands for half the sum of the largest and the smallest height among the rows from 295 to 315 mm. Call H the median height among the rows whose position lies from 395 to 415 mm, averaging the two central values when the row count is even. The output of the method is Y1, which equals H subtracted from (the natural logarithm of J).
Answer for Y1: -2.02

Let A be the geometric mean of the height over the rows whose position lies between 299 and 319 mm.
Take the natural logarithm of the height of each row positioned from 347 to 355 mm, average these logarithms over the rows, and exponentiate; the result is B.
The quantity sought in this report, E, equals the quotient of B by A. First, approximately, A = 2.96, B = 3.08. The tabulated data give 1.04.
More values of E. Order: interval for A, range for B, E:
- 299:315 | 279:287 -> 1.03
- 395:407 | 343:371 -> 0.98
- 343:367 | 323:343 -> 1.02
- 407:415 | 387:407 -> 0.98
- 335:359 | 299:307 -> 0.97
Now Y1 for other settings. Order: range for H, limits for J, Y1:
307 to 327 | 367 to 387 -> -1.90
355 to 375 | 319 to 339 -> -1.84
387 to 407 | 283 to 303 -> -1.87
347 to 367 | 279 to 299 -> -1.87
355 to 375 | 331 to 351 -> -1.84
